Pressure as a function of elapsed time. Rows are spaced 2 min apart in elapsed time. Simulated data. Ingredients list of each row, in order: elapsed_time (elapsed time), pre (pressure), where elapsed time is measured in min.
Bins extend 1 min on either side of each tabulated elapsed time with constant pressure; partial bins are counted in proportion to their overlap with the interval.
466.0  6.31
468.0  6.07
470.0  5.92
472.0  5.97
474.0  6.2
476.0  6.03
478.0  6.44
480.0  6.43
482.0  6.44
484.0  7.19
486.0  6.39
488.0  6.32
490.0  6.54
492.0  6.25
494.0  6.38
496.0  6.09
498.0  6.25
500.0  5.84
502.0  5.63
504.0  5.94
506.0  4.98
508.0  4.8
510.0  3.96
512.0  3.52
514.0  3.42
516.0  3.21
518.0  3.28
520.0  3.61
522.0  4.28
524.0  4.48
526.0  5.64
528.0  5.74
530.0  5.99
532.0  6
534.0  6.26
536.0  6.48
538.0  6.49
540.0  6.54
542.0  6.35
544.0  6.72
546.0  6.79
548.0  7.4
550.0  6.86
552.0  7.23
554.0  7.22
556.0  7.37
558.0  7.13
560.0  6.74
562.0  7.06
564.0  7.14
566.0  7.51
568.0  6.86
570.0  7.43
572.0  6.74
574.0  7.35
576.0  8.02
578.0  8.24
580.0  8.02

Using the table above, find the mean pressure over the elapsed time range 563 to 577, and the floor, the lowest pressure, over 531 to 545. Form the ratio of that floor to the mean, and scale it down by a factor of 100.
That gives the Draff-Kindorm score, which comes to 0.0082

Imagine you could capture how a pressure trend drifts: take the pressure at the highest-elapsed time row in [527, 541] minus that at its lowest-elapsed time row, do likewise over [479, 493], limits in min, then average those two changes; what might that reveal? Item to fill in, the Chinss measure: 0.31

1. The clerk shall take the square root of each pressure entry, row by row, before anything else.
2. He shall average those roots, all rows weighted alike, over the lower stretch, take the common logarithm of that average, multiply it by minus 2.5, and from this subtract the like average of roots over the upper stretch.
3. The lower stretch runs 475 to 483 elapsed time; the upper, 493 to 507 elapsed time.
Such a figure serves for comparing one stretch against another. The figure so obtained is -3.42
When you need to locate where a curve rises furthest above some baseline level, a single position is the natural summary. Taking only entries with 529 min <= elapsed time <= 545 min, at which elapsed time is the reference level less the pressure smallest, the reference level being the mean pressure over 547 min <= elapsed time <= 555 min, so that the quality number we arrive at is 544.0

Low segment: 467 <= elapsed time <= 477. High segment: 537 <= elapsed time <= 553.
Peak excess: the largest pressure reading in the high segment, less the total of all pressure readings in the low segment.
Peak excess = -23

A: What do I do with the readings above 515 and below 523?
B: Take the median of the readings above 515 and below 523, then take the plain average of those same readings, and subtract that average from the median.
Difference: -0.15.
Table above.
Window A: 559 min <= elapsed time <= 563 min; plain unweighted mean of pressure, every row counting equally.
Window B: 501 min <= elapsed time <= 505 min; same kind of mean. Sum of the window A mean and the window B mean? 12.7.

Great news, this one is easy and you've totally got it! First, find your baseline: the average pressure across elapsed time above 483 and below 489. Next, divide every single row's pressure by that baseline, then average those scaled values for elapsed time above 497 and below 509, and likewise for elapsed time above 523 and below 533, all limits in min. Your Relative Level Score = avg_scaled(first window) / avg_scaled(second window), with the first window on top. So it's 1.00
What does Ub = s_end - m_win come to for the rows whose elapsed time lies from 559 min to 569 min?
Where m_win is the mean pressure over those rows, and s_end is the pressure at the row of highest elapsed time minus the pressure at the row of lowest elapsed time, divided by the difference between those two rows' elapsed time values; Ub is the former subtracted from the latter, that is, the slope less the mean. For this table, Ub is -7.0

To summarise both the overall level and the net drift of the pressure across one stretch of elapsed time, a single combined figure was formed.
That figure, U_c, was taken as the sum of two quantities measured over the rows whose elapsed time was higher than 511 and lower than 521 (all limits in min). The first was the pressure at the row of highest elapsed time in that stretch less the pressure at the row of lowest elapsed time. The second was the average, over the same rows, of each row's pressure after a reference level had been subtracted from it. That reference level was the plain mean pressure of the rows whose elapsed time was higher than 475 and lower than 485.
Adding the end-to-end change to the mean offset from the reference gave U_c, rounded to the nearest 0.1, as -3.0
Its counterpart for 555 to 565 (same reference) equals 0.4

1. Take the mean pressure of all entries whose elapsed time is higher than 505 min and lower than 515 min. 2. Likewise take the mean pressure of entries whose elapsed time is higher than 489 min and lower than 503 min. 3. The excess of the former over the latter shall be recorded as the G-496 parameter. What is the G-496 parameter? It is -2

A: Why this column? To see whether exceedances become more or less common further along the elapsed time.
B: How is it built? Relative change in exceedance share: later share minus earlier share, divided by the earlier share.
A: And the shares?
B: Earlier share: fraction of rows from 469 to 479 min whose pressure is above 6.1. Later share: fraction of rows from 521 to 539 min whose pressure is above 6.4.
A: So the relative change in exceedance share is -0.44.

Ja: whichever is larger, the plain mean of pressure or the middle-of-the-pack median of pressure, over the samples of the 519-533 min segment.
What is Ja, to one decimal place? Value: 5.6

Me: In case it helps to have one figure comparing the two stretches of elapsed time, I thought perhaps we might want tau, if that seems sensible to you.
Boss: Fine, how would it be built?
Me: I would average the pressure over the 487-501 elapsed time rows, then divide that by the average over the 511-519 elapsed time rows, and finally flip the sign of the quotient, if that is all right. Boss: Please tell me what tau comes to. -1.9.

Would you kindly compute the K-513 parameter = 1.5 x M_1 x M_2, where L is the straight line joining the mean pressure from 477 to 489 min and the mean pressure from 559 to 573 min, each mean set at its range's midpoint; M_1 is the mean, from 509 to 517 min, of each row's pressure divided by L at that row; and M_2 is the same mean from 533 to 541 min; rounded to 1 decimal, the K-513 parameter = 0.7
